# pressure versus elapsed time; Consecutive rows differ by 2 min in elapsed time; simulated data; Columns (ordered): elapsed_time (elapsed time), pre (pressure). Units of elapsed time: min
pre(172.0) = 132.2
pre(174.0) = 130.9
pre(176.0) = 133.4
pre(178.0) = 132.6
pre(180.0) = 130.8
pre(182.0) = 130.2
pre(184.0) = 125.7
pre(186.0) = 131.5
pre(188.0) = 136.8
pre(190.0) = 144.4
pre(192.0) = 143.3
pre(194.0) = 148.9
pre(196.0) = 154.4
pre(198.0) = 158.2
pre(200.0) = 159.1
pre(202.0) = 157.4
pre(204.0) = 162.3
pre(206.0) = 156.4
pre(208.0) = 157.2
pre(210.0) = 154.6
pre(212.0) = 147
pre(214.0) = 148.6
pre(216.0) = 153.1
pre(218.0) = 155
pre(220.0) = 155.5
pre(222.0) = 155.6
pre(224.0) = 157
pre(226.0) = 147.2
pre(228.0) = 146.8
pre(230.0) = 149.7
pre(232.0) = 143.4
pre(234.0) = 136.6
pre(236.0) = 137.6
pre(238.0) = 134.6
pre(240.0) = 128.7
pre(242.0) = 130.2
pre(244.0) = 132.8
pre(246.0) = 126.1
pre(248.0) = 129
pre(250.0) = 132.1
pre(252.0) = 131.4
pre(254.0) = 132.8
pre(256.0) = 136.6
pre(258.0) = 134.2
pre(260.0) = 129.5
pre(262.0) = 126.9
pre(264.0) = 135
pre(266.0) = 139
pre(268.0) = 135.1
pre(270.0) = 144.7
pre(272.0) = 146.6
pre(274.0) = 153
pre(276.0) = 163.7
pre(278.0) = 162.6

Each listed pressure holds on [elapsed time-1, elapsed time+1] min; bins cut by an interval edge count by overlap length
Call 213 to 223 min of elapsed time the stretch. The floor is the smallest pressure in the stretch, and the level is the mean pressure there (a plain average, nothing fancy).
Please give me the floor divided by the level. 0.97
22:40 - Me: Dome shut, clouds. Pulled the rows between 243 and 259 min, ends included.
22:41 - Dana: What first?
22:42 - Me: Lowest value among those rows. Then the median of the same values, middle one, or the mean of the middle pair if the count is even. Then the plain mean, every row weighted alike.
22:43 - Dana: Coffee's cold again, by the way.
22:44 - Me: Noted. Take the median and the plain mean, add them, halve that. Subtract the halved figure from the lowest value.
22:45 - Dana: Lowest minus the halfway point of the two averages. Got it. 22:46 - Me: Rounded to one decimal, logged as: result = -6.1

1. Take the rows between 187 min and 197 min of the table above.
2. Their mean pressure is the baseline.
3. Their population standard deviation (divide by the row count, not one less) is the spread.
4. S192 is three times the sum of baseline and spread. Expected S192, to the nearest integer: 454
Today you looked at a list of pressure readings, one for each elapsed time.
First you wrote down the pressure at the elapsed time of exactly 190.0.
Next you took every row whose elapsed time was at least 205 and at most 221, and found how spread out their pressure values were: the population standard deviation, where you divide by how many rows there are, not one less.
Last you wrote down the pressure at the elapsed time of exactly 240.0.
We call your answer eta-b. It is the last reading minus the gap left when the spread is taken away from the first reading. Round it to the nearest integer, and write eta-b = -12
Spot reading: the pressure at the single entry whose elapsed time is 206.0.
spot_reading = 156.4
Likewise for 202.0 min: 157.4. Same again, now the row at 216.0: 153.1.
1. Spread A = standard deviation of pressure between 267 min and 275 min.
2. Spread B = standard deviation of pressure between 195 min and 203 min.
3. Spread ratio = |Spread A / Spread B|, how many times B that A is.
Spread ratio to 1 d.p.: 3.6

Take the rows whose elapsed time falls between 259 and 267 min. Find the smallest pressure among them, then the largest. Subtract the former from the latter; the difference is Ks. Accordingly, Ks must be 12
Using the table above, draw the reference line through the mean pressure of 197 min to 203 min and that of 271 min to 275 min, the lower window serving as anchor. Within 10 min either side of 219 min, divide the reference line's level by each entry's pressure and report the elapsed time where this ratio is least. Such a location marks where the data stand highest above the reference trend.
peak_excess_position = 224.0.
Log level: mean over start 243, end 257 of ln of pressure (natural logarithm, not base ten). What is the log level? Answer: 4.88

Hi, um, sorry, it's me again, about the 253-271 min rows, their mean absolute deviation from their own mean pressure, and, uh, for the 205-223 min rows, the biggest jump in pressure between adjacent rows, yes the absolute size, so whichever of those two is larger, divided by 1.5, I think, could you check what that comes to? 5.07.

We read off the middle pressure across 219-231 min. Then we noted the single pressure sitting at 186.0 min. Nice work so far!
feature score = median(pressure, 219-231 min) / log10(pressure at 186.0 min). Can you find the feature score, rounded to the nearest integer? 72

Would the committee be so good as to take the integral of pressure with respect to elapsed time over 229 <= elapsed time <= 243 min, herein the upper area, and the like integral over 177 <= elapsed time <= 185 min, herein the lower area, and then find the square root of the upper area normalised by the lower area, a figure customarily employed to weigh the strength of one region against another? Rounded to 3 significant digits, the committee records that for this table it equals 1.36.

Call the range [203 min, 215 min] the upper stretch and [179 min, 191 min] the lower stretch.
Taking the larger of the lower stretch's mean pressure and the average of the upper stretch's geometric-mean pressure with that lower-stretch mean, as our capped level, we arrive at 144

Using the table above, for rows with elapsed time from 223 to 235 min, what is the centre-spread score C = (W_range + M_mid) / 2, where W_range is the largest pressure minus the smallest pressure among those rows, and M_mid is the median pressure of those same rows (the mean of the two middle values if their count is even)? 84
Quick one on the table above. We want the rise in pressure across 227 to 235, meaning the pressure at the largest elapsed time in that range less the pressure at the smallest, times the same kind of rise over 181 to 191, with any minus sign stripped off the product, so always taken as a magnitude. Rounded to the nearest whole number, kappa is 145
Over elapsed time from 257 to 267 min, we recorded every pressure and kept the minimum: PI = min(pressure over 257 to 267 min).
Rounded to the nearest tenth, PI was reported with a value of 126.9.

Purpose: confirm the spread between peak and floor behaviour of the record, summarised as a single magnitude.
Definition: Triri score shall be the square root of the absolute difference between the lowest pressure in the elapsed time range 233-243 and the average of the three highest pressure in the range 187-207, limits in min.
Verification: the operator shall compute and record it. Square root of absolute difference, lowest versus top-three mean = 5.6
